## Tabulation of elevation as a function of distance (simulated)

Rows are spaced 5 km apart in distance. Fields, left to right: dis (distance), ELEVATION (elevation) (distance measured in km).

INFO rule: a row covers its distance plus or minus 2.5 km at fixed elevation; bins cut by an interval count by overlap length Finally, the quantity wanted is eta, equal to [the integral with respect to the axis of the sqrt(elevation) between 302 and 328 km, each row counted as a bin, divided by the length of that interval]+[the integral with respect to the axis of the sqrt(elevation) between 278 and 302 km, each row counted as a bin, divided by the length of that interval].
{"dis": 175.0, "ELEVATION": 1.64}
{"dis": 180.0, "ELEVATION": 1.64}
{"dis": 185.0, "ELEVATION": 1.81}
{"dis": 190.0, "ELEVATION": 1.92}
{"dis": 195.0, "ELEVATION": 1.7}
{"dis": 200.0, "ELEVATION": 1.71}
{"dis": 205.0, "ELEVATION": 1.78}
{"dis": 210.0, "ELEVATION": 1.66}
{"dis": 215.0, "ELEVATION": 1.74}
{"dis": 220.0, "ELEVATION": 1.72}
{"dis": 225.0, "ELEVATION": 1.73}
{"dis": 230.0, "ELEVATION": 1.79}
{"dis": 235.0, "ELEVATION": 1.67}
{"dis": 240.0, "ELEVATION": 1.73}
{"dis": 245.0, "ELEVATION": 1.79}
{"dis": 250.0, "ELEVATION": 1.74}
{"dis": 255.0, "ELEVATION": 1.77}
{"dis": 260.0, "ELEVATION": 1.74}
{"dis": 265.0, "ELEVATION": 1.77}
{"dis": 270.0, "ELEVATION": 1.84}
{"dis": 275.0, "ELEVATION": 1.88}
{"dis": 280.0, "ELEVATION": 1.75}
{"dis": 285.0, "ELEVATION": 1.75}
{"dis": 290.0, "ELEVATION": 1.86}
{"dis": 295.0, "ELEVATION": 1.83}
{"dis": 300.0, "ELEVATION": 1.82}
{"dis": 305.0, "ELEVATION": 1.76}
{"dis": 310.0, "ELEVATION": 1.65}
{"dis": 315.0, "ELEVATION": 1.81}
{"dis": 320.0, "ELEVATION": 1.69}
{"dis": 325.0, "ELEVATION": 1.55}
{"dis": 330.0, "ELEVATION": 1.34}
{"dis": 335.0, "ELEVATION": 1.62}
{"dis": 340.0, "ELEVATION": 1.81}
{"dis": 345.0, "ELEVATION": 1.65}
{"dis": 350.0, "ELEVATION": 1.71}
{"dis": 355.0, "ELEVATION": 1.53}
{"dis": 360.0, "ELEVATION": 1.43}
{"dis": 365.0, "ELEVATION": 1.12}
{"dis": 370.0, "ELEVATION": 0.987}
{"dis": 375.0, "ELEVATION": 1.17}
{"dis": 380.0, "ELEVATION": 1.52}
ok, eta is 2.641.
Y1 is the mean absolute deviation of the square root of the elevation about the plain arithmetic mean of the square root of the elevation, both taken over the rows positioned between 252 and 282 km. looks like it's 0.017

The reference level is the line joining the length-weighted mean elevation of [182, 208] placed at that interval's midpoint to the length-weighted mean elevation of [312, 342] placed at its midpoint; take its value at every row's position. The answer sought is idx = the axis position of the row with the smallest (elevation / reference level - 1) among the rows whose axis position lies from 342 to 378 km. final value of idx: 370.0 km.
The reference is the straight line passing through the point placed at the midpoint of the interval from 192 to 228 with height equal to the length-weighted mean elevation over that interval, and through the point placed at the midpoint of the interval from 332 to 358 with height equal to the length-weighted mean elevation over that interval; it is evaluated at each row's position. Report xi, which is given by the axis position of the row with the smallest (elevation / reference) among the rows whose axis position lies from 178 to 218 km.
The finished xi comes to 180.0 km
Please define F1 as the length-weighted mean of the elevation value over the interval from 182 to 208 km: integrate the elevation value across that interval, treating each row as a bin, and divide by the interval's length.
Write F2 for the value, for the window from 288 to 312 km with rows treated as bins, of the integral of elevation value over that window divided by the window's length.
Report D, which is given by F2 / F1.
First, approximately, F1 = 1.78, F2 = 1.79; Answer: 1.00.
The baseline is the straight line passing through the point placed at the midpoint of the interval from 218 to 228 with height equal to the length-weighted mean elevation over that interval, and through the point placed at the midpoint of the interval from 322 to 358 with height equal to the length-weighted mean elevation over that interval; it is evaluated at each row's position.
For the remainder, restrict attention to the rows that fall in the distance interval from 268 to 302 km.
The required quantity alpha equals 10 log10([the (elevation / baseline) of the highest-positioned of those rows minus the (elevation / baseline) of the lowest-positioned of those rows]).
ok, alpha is -20.1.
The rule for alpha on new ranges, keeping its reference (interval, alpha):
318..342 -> -10.5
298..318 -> -23.0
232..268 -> -11.1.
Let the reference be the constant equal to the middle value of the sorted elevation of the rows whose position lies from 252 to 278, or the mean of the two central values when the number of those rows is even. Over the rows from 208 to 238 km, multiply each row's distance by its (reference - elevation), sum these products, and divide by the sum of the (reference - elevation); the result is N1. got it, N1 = 220.8 km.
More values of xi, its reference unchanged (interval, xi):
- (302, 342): 330.0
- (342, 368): 365.0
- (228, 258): 235.0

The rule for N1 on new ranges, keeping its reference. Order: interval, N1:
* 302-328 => 319.9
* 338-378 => 366.3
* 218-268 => 235.6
